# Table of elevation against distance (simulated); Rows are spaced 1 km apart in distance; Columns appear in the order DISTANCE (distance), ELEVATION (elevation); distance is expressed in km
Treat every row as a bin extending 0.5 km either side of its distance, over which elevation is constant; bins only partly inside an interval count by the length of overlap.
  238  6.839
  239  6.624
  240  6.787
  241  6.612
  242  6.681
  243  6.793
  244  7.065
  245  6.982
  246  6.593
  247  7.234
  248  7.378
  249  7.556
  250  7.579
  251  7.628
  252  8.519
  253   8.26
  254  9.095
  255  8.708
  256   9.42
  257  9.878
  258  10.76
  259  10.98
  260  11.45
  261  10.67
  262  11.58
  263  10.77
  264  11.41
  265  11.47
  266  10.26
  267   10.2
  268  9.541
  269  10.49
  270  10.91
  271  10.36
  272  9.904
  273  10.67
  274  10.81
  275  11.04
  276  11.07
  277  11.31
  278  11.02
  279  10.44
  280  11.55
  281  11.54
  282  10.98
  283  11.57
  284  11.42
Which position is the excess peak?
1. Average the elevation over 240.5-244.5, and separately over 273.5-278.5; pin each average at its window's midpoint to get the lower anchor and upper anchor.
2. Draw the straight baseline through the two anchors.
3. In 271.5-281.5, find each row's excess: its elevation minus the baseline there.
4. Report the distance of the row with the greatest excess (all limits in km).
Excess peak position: 277 km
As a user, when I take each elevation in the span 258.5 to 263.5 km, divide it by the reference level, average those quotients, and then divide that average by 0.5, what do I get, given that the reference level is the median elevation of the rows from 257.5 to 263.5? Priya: 2.04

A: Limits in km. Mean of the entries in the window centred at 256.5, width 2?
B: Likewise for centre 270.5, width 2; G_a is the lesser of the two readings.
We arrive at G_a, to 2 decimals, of 9.65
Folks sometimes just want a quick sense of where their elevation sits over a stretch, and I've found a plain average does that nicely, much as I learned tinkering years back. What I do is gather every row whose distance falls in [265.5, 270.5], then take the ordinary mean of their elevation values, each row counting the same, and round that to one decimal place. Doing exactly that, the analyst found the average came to 10.3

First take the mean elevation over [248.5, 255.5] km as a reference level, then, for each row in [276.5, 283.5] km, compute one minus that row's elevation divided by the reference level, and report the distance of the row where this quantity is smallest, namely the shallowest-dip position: 283 km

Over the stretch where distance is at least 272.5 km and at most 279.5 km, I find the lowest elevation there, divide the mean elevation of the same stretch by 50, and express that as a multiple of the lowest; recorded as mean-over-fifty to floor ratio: 0.0209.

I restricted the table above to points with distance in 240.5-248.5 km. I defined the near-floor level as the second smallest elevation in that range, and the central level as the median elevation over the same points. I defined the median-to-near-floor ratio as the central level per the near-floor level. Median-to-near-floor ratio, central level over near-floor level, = 1.042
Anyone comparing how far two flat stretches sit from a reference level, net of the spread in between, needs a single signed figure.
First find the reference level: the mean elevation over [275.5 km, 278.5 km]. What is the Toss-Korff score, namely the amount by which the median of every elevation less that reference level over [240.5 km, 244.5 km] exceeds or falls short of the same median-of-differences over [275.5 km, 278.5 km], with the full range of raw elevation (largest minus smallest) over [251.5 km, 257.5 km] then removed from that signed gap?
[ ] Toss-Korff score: -6.0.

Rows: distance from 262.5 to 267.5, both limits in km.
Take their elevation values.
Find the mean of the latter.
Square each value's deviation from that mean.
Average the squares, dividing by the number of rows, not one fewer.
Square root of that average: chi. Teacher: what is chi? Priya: 0.54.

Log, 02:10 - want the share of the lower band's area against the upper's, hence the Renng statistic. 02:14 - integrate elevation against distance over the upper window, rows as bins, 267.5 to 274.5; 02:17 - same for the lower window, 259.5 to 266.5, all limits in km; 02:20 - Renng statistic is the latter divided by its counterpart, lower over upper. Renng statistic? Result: 1.07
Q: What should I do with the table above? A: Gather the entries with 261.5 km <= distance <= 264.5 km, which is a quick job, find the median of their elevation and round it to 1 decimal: 11.4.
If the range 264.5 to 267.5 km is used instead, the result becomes 10.3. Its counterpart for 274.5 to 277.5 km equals 11.1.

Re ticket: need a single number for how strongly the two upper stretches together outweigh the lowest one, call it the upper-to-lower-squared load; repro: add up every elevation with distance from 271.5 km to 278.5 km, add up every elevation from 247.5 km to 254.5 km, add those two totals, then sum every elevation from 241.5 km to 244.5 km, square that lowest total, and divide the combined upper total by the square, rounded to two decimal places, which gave 0.31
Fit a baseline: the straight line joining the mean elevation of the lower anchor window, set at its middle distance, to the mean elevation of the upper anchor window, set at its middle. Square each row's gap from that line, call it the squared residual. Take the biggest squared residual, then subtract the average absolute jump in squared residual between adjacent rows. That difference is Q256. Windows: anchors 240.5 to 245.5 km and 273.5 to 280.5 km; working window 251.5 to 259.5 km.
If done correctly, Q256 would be 3.8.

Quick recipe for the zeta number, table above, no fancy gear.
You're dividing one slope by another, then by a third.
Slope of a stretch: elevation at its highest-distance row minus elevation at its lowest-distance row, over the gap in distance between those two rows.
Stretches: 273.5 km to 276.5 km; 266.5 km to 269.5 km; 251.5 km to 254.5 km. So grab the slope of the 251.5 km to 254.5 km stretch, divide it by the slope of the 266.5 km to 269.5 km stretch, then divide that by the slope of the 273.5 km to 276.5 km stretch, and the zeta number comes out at 15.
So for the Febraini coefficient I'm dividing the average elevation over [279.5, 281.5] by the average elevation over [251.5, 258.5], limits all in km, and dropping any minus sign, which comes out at 1.25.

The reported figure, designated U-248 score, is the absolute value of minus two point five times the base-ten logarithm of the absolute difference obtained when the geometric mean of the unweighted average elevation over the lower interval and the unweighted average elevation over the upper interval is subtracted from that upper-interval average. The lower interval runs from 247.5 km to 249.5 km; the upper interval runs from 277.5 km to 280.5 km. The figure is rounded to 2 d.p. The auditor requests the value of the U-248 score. 0.72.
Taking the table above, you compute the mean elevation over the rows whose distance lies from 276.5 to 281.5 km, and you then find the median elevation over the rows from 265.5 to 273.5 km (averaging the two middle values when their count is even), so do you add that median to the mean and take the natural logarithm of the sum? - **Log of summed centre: 3.07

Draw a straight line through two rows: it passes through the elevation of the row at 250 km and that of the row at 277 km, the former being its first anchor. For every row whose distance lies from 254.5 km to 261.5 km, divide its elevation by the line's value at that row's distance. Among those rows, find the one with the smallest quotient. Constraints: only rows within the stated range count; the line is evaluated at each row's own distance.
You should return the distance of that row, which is 255 km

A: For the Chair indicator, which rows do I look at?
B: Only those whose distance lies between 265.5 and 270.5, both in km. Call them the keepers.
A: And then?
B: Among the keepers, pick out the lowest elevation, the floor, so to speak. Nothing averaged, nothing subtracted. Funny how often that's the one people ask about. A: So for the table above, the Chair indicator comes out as 9.541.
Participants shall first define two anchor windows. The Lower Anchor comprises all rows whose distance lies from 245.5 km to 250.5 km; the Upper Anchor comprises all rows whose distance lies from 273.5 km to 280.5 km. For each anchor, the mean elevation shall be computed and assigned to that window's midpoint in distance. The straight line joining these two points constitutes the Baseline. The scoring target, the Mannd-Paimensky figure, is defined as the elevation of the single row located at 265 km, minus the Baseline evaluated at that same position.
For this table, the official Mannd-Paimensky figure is 2.0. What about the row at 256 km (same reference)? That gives 1.1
